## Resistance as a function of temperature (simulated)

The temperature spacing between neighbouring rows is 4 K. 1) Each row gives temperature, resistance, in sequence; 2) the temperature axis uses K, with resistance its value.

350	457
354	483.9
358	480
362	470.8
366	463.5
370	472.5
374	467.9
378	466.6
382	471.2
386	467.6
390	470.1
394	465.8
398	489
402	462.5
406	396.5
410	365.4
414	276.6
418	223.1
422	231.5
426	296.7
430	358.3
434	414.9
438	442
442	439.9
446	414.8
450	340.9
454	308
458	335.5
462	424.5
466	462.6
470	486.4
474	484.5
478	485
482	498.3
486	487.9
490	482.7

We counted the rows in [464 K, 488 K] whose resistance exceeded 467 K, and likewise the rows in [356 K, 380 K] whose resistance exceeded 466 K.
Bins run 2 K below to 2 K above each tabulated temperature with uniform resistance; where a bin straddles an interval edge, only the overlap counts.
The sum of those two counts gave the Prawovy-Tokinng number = 10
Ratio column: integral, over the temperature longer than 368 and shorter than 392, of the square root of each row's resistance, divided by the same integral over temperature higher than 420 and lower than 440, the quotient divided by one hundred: 0.014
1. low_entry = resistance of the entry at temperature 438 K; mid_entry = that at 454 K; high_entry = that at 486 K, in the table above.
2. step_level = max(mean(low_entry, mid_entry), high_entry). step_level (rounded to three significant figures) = 488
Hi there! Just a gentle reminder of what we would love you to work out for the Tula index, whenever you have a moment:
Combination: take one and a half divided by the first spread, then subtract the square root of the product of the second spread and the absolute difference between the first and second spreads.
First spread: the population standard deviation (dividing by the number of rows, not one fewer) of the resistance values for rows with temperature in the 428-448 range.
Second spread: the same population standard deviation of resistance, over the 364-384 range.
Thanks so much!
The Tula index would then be -9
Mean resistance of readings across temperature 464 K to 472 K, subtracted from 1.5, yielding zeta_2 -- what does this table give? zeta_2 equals -473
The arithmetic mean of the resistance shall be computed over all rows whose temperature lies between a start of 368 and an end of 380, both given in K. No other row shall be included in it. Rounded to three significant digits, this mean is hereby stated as 469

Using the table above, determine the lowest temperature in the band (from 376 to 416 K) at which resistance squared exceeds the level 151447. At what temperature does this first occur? 378 K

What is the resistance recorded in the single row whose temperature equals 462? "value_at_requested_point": 424.5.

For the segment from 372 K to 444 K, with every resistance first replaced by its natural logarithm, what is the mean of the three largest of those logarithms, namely 6.17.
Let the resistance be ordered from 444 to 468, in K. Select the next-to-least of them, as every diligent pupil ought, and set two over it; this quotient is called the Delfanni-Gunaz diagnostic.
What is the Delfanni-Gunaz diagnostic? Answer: 0.0060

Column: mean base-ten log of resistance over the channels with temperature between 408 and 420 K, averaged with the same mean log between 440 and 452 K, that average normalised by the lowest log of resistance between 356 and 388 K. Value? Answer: 0.95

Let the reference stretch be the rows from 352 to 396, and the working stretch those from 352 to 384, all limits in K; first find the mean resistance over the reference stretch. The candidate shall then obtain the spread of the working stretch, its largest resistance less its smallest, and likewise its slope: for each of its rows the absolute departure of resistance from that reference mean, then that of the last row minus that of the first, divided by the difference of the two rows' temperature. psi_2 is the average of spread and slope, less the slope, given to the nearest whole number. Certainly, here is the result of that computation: 10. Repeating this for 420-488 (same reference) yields 135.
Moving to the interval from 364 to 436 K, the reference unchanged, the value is 133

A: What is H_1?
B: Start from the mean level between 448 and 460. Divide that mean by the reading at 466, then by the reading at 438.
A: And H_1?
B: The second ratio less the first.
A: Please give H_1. 0.0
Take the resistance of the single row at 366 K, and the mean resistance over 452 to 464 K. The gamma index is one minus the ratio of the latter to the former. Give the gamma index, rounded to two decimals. 0.23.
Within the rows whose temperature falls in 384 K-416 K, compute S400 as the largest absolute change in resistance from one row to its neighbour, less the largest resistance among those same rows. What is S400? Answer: -400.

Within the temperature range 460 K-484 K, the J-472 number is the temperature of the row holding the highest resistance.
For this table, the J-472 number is 482 K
